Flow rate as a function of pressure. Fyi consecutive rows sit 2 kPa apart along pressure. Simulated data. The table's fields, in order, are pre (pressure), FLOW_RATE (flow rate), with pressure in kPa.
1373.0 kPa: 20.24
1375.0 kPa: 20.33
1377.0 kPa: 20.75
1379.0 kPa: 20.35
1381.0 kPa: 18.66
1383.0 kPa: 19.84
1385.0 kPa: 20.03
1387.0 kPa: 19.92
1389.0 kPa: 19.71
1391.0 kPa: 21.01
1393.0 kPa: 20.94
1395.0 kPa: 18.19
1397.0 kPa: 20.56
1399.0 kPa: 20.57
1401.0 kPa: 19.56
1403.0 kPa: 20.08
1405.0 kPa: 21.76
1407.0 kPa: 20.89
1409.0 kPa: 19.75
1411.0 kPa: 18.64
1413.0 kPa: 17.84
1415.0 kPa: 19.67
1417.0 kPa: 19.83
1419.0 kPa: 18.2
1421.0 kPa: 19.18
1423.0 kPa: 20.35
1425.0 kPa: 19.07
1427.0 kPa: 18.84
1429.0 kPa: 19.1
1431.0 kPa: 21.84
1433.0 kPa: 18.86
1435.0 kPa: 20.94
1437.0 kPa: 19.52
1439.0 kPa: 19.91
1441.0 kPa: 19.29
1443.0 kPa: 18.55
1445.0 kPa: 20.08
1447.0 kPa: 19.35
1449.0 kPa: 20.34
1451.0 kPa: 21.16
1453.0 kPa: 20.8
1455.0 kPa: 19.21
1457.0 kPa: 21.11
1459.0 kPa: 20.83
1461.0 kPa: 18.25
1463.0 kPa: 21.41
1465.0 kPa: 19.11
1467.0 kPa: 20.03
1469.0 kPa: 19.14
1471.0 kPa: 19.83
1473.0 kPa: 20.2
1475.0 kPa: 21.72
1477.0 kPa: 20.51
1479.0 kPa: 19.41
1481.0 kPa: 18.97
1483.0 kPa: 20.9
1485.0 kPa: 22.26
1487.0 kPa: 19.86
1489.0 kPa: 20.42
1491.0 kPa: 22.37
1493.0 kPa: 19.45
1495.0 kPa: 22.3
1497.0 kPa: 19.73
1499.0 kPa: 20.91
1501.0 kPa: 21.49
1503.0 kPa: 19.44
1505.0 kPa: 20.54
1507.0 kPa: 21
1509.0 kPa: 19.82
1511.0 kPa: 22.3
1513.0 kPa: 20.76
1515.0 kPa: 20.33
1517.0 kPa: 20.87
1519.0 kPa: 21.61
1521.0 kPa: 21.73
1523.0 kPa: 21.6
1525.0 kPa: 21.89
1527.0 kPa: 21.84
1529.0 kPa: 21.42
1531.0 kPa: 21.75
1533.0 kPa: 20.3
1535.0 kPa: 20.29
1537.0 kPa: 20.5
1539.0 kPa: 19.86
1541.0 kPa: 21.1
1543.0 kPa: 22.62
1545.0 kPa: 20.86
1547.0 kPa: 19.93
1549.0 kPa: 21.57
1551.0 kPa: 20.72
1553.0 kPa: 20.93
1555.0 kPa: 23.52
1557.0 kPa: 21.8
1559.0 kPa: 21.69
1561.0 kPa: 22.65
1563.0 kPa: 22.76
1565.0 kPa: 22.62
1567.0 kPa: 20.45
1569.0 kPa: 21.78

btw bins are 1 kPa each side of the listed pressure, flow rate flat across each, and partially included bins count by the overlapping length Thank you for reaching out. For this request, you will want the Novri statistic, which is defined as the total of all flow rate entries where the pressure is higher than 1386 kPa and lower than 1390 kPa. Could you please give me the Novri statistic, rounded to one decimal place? 39.6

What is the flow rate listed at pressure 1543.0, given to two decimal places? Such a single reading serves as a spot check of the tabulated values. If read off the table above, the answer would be 22.62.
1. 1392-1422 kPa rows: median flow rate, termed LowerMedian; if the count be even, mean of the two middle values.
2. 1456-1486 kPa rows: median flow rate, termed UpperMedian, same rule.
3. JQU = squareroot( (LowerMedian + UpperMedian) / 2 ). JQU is 4.47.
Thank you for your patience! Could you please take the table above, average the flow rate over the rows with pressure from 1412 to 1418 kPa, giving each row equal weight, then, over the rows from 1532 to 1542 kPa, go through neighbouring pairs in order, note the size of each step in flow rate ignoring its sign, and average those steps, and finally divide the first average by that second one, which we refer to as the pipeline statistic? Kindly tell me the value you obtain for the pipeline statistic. 36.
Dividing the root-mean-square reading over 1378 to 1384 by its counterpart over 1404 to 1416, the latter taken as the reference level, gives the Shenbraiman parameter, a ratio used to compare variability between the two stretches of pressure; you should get 0.99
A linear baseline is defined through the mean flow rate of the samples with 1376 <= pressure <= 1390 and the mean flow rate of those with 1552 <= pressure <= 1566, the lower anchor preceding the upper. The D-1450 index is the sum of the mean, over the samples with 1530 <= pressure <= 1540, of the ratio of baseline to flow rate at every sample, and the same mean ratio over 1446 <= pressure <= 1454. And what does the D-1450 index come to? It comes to 2.09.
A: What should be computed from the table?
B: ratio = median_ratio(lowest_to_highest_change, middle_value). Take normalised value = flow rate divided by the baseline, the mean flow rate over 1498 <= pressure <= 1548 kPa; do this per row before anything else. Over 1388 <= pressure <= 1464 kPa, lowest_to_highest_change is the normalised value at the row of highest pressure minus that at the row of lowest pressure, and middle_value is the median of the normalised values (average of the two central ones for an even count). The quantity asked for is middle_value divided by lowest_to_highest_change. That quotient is 12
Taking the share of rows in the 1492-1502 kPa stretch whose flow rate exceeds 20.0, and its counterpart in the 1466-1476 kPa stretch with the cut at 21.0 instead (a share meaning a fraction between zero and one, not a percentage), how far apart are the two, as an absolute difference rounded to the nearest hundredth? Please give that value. 0.40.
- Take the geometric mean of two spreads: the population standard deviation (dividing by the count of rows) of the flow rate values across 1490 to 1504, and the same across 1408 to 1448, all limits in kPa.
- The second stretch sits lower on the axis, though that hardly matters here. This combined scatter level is 1.04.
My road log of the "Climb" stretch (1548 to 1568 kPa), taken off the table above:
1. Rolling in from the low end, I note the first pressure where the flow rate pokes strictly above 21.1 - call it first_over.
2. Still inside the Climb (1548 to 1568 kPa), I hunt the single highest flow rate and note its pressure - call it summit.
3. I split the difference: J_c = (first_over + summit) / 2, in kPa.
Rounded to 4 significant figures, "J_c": 1552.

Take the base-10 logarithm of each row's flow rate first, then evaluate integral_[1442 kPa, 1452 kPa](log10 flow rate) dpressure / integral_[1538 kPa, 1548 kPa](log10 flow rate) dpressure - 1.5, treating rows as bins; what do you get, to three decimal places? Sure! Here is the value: -0.516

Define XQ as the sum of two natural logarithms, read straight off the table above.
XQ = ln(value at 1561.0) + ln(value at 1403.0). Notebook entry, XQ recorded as 6.12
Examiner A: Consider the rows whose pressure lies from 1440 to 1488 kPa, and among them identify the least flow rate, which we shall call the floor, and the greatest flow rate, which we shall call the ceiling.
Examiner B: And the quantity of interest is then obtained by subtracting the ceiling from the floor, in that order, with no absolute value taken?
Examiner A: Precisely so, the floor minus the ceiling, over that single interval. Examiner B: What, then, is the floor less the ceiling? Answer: -4.01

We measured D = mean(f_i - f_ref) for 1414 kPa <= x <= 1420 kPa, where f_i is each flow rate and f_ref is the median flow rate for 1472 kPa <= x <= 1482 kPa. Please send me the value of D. -1.0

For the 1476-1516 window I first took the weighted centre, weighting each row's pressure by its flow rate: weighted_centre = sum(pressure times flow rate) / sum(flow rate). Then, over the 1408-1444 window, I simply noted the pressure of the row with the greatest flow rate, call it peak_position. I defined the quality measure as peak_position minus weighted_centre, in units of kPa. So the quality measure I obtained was -65.1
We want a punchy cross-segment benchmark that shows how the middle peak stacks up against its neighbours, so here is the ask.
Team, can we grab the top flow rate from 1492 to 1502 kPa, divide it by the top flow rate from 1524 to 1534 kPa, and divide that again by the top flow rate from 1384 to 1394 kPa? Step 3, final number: 0.048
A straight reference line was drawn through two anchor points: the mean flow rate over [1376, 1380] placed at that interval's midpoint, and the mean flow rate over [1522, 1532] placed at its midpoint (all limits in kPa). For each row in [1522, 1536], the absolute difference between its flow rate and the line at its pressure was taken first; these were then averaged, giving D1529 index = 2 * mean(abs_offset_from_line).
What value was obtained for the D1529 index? 1.0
